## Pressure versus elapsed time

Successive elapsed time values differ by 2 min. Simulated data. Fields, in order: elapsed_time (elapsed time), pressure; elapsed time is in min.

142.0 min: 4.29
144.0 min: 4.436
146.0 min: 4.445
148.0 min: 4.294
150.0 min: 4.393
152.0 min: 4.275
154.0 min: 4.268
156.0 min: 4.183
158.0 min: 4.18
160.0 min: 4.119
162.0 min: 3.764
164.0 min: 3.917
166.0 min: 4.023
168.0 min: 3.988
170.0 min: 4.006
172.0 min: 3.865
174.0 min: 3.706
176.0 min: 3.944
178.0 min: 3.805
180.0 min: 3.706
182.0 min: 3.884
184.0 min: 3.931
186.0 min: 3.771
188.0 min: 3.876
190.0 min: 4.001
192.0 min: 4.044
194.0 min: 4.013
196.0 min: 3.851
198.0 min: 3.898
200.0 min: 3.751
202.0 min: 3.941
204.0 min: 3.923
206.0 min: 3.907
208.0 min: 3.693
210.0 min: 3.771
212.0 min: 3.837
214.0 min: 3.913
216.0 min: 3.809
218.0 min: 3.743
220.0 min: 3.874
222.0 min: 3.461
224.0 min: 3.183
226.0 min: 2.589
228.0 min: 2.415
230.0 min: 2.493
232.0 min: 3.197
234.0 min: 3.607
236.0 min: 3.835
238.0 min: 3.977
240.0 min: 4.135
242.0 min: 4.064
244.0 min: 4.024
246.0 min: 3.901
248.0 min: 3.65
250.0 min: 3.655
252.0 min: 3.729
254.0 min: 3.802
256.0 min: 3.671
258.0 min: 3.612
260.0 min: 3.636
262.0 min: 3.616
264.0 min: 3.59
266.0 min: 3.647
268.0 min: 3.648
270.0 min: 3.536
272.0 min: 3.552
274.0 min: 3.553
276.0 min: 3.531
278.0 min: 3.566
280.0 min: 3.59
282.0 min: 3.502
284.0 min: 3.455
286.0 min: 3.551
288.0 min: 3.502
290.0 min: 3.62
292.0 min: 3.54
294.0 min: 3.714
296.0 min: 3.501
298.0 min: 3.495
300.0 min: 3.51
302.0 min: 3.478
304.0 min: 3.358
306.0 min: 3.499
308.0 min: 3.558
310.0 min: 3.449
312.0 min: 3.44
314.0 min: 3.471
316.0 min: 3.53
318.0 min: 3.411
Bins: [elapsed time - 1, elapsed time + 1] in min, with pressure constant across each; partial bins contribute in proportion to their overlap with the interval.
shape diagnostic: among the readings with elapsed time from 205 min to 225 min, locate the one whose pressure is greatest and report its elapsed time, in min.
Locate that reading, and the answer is 214.0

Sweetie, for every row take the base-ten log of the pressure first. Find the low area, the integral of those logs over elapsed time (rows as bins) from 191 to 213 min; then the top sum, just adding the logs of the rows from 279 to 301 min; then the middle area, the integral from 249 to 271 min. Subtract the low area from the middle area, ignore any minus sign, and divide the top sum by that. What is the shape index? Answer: 11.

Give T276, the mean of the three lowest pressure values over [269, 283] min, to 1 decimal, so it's 3.5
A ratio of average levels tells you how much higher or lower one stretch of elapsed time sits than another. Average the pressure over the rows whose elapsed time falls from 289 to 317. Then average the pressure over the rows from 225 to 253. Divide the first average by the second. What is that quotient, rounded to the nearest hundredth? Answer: 1.00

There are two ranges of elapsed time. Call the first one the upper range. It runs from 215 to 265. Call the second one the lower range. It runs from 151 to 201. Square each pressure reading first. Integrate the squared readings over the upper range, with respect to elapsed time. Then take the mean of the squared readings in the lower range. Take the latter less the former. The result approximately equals -632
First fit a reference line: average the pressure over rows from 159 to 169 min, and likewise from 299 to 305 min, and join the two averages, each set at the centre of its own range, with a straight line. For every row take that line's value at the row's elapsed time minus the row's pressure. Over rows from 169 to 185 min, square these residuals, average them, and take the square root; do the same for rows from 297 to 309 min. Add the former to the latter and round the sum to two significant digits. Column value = 0.19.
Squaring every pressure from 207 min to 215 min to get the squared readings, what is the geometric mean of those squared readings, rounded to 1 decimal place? 14.5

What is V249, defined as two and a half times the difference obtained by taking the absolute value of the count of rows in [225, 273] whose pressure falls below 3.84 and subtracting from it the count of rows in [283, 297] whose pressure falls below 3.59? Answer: 35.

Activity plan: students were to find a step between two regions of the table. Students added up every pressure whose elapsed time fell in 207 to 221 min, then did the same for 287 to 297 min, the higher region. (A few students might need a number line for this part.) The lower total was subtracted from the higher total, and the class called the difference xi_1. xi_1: -9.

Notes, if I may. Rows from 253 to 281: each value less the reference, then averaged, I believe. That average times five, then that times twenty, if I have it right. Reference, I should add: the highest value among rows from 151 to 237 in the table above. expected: -66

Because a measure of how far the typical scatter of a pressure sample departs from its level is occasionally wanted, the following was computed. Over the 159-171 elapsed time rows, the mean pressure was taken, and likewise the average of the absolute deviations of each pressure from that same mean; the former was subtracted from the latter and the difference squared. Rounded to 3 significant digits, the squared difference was 15.1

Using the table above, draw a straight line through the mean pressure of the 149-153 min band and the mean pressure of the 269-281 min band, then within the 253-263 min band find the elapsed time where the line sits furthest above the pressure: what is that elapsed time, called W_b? 258.0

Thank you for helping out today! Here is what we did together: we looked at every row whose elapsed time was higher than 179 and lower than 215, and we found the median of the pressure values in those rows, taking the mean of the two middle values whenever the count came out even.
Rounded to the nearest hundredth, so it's 3.89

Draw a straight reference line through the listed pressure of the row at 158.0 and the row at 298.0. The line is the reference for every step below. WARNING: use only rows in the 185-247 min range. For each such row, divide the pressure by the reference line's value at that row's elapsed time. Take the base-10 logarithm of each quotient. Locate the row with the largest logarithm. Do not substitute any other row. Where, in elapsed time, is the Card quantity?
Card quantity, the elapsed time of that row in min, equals 240.0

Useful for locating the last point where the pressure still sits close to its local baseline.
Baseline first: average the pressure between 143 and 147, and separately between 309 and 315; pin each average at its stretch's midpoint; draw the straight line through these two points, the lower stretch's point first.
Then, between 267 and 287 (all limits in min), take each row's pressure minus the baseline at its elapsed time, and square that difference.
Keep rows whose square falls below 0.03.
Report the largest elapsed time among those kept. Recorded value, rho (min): 286.0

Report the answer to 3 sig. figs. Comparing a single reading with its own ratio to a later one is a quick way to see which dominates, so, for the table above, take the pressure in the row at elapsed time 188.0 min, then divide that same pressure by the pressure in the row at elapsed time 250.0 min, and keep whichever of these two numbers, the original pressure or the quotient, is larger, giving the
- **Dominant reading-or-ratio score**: 3.88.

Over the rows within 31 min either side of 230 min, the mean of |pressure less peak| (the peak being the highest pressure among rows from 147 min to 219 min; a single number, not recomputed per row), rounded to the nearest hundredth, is 0.75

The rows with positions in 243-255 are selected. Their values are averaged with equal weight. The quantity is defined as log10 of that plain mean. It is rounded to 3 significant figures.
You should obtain 0.579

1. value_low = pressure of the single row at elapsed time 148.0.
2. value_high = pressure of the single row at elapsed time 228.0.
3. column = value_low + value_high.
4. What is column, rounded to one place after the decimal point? 6.7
